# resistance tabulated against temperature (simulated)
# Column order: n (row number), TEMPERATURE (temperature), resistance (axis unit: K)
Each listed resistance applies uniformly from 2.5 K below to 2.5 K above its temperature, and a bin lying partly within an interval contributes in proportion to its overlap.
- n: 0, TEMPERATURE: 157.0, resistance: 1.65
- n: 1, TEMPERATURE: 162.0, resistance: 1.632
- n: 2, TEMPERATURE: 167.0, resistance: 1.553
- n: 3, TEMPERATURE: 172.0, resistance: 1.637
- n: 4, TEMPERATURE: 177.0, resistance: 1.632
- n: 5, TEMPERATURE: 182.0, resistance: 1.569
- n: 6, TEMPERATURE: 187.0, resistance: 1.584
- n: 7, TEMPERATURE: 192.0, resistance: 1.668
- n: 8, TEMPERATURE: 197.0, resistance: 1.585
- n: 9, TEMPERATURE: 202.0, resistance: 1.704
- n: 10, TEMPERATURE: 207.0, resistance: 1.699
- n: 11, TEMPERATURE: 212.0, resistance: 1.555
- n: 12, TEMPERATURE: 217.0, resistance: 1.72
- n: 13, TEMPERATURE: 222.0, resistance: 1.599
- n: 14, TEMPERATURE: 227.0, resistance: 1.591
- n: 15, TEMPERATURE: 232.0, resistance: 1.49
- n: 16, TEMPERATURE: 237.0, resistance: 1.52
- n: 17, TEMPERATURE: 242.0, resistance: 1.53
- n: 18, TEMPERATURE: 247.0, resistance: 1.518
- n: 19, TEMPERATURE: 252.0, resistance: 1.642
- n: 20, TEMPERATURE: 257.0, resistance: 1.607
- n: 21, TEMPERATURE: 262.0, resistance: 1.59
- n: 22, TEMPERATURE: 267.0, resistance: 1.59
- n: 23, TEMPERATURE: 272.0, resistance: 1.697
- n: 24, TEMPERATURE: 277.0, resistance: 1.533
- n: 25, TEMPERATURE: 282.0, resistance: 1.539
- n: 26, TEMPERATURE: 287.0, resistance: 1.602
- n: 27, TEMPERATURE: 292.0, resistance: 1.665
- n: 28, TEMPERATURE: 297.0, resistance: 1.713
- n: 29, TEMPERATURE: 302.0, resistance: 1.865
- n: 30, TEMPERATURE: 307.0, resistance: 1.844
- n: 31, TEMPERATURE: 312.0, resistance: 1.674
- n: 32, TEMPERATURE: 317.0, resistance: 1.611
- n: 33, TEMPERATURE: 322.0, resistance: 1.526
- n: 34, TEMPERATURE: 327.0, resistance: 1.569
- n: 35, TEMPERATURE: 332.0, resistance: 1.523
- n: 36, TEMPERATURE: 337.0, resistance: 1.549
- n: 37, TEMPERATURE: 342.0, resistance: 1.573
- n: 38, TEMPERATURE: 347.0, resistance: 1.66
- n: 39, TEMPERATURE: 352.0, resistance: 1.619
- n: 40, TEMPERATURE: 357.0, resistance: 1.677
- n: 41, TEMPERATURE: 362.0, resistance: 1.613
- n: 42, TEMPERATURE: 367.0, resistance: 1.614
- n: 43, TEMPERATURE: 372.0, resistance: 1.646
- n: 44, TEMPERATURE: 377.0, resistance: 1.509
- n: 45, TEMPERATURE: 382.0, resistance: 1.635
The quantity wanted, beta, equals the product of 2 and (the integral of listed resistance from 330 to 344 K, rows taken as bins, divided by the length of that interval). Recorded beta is 3.10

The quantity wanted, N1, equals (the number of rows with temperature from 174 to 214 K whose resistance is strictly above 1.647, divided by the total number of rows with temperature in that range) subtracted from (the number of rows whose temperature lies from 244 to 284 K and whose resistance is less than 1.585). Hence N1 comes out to 2.6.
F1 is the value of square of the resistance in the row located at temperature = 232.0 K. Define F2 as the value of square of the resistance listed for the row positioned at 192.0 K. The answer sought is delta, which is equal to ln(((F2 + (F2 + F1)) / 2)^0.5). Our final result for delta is 0.68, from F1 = 2.22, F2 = 2.8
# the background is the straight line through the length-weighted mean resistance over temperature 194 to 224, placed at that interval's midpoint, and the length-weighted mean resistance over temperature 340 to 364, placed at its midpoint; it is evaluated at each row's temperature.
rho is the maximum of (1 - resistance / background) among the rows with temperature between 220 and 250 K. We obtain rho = 0.093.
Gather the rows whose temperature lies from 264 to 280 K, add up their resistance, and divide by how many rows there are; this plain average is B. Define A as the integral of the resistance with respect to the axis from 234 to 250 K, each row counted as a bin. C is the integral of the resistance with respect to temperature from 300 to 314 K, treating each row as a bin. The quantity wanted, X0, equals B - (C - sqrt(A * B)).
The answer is -17.3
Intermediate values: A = 24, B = 1.61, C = 25.1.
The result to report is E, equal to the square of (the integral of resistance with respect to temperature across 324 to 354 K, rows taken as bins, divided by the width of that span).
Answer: 2.50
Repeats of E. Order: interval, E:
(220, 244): 2.39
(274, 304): 2.72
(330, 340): 2.37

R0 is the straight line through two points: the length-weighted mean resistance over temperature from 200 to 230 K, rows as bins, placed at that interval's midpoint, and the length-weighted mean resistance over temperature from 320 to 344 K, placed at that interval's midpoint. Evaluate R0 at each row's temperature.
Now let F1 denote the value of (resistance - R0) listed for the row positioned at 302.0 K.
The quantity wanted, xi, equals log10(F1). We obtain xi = -0.53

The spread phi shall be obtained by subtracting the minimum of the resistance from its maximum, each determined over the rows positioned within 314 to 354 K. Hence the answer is 0.14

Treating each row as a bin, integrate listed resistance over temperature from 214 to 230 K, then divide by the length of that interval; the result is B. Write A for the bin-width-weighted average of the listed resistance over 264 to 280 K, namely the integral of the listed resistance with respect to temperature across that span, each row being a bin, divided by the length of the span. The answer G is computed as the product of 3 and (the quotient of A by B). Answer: 2.95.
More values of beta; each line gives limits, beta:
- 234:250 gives 3.05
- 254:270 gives 3.20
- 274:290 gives 3.13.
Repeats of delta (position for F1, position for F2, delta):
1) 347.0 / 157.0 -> 0.71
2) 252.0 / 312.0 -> 0.71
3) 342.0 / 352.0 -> 0.68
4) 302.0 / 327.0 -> 0.72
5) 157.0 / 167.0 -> 0.66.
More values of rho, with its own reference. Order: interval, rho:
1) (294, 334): 0.067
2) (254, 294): 0.064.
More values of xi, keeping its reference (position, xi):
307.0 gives -0.56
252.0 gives -1.52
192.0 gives -2.07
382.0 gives -0.90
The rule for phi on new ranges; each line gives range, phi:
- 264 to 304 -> 0.33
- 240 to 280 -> 0.18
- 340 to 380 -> 0.17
